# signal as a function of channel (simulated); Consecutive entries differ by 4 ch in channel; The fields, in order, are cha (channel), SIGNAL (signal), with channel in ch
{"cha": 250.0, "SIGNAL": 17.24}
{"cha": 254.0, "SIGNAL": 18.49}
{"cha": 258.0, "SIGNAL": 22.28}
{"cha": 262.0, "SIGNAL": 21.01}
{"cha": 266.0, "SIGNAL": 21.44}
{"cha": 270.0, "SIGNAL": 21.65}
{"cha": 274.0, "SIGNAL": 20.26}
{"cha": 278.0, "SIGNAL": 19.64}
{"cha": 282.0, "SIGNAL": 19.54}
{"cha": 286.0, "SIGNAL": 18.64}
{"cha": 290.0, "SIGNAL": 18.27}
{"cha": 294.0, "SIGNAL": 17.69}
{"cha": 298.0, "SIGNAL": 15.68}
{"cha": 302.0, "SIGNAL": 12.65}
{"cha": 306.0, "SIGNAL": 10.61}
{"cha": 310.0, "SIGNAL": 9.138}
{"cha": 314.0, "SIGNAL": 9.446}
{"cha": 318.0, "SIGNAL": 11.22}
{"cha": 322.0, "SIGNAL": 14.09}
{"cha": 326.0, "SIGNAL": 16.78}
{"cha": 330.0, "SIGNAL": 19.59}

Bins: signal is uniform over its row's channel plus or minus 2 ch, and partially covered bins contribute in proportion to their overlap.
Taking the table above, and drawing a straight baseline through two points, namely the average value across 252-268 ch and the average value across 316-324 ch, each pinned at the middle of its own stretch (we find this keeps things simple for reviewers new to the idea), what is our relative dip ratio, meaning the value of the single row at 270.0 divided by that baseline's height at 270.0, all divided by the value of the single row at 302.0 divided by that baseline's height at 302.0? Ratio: 1.33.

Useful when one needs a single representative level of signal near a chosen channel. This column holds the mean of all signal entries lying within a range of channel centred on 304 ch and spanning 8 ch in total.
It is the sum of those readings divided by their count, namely 12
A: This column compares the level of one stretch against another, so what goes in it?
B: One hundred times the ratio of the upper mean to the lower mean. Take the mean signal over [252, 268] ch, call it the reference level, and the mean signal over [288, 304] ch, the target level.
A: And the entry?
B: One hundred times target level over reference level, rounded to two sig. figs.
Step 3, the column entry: 77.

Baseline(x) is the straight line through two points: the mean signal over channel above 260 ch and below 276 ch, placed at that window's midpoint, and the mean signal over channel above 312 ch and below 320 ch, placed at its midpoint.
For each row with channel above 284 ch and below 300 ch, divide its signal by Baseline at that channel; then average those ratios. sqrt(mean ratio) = 1.06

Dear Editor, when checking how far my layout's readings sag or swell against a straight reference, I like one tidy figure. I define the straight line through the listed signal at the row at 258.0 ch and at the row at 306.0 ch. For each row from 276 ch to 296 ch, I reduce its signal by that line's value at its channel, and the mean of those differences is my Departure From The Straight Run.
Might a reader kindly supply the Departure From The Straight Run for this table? 3.3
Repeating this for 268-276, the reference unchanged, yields 2.1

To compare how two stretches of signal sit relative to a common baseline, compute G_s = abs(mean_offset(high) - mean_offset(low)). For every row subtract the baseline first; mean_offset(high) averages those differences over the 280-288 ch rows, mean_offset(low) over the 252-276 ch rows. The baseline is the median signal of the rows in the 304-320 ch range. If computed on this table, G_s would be 1.8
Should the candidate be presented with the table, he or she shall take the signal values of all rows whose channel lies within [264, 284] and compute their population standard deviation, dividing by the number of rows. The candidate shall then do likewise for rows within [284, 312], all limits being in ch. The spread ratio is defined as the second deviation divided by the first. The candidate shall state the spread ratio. 4.0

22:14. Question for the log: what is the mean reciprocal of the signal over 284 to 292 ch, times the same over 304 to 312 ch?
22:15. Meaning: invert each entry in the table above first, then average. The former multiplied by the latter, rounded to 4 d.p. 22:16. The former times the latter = 0.0055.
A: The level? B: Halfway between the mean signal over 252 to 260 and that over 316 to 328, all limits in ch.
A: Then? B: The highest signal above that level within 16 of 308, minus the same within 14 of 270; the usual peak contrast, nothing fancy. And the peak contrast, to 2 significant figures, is -4.6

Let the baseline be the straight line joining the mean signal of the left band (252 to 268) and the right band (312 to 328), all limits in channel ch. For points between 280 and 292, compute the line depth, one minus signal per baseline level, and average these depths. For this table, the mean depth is -0.08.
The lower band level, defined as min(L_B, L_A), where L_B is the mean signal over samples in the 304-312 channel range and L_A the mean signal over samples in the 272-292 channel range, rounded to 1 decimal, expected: 9.9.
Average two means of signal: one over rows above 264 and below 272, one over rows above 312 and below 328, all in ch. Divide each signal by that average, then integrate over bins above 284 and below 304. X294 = 19.3 ch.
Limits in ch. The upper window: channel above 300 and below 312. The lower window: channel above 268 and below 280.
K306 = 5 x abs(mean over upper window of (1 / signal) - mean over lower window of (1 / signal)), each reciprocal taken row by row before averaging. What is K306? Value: 0.23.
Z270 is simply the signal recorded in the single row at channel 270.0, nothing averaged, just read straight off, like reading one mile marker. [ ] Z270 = 21.65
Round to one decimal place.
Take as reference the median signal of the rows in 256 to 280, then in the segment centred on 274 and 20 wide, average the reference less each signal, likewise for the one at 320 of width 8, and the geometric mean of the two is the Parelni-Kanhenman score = 2.5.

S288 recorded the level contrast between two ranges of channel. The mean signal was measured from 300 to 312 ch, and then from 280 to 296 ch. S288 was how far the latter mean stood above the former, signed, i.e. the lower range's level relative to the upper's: 7.7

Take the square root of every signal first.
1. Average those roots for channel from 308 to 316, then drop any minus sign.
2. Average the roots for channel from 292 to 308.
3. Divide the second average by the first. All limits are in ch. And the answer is 1.23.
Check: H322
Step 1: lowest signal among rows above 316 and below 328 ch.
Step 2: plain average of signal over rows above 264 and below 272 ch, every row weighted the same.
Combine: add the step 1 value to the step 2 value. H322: 32.8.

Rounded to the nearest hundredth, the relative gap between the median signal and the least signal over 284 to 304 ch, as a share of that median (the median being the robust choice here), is 0.28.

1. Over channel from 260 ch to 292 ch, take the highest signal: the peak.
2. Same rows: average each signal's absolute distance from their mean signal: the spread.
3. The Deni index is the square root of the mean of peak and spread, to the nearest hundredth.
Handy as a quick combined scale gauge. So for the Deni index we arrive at 3.37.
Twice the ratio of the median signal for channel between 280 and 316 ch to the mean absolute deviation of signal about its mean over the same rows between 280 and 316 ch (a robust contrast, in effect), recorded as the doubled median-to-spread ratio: 8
